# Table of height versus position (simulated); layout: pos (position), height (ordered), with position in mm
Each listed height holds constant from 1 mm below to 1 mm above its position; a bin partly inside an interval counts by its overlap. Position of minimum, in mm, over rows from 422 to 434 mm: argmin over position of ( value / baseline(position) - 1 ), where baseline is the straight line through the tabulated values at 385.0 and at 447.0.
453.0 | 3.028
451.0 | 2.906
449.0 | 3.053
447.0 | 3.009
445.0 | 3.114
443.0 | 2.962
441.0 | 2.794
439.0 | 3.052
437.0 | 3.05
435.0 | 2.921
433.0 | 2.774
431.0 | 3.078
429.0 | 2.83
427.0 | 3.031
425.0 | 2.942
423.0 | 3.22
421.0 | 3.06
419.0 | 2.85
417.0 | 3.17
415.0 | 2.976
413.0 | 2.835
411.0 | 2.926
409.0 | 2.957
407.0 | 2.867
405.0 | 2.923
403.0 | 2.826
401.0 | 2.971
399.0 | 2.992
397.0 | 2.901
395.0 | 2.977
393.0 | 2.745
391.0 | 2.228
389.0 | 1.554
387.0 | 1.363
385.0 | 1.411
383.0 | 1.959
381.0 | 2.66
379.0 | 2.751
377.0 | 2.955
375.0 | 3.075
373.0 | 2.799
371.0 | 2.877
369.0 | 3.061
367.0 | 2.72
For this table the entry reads 433.0 mm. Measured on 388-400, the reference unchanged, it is 389.0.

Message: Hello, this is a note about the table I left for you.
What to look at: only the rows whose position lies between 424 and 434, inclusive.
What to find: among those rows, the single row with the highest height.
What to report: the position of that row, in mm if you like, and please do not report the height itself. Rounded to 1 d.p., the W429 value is 431.0 mm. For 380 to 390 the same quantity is 381.0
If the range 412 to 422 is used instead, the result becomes 417.0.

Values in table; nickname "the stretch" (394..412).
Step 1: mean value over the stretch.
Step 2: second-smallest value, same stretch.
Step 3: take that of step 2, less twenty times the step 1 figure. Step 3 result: -55.7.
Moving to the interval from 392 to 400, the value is -55.2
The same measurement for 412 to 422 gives -56.7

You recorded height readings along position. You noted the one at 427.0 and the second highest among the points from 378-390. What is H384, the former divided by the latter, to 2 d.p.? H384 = 1.14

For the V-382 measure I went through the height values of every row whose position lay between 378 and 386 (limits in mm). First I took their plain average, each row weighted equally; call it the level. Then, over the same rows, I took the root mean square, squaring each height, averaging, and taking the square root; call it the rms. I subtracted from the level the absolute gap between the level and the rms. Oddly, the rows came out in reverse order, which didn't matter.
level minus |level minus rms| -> 2.13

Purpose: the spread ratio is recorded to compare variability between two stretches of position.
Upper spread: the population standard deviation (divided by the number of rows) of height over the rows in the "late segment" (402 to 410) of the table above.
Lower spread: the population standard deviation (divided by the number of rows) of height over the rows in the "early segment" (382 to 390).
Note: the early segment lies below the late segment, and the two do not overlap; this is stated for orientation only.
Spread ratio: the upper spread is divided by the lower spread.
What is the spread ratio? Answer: 0.2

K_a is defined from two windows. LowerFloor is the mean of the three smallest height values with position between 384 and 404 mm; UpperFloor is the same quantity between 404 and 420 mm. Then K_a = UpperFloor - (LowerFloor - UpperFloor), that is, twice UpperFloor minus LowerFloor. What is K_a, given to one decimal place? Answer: 4.3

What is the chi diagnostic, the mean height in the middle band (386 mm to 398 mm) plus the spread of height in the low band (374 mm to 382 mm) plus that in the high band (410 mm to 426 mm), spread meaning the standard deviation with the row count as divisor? 2.6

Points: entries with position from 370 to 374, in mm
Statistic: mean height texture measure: 2.84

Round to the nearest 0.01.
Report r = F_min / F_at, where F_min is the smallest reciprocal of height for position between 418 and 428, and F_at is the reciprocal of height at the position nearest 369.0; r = 0.95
